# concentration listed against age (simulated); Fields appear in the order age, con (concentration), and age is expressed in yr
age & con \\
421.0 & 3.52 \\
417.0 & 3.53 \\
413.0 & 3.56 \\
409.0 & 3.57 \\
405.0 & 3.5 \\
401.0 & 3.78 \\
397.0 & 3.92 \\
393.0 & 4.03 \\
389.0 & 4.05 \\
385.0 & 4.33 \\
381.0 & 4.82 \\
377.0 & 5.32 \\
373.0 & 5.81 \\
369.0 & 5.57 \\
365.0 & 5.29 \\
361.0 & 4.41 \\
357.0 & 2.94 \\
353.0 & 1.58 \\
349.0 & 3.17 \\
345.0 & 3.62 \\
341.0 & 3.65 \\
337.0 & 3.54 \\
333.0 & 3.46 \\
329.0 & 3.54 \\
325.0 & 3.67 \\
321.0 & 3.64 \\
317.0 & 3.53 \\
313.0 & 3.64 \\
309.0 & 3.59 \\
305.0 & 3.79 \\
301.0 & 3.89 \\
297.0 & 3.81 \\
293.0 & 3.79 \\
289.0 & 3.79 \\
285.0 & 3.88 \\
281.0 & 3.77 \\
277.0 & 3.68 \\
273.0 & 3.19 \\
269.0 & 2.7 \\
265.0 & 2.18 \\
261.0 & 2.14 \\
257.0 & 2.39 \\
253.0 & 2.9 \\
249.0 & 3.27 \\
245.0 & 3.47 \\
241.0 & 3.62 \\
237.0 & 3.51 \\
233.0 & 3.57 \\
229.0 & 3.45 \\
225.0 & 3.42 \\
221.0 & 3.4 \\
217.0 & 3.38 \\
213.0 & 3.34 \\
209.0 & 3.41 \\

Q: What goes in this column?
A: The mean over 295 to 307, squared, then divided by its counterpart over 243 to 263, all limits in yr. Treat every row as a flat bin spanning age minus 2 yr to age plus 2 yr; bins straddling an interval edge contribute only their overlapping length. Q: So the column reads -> 5.2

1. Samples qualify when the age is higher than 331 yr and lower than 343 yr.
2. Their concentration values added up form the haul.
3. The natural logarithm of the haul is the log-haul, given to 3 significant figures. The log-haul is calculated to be 2.37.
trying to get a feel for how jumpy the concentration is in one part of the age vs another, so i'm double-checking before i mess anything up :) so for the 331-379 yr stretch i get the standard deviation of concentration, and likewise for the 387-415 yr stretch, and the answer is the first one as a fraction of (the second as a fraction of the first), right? 6.9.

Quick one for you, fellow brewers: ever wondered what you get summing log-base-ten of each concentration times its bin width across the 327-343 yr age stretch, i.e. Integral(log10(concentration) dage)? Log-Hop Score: 8.8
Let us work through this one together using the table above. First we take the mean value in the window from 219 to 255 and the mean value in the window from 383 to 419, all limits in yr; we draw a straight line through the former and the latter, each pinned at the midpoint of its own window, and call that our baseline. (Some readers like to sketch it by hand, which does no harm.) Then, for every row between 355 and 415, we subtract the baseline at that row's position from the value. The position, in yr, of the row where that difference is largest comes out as 373.0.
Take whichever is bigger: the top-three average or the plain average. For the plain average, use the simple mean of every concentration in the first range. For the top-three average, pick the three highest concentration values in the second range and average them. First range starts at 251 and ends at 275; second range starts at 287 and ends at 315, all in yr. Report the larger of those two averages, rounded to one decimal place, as 3.8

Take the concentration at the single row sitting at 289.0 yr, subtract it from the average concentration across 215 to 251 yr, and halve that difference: -0.17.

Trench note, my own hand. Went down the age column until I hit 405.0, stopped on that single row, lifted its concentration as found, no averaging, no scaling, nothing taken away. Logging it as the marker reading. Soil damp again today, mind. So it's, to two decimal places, 3.50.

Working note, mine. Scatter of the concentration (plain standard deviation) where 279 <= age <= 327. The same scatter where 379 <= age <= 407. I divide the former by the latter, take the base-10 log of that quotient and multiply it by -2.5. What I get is 1.4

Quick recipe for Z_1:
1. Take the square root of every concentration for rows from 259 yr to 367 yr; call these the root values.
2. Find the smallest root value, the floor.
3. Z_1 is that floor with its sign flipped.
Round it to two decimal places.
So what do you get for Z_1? -1.26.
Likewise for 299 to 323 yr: -1.88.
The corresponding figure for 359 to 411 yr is -1.87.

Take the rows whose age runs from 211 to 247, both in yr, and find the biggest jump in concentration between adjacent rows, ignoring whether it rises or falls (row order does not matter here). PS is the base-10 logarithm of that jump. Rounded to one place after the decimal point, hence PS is -0.8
